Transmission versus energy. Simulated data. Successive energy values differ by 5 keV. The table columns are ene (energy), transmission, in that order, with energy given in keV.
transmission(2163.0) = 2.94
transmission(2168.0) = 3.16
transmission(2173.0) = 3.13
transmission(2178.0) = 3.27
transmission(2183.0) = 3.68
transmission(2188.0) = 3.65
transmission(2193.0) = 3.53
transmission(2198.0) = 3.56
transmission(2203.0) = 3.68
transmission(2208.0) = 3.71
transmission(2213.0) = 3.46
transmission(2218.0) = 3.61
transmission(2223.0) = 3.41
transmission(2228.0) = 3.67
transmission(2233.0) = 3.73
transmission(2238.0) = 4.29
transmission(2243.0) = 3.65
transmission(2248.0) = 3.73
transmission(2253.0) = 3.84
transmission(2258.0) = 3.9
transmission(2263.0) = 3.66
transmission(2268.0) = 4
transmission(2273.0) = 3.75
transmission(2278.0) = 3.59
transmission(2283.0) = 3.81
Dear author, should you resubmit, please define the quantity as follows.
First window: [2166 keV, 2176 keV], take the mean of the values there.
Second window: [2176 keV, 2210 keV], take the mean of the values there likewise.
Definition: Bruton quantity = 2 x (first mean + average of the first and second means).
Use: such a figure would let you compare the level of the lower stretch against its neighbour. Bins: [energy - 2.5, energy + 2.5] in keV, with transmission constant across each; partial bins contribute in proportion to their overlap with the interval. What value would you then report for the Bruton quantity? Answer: 13.0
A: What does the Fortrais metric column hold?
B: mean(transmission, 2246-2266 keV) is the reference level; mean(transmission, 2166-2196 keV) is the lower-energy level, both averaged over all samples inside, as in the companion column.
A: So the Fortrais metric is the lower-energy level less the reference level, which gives -0.38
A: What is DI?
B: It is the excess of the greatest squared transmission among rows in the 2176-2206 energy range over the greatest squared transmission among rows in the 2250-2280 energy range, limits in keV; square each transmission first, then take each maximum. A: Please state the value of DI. -2.5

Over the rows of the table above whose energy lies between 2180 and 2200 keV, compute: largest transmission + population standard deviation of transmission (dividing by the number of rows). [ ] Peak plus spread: 3.7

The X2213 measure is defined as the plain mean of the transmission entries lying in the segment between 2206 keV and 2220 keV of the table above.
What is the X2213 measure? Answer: 3.59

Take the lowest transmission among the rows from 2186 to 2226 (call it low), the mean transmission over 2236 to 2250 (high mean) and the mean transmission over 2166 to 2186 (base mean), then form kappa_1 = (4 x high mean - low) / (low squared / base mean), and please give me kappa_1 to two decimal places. 3.46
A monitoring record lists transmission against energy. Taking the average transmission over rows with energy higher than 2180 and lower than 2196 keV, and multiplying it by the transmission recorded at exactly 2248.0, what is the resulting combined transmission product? 13.5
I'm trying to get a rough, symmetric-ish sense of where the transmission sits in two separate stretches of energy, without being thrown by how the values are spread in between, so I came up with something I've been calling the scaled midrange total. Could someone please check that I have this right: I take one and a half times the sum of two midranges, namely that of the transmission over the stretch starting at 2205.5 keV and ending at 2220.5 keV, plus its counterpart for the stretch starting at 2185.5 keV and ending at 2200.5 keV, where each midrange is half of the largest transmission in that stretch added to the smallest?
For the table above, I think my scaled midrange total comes 10.8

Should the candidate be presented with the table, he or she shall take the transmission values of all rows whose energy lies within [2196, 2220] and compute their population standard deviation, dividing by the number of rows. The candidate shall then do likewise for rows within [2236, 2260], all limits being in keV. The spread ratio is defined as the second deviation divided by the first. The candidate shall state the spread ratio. 2.5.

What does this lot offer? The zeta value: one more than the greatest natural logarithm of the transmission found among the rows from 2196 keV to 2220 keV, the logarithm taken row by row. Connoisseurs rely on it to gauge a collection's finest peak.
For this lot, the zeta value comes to 2.31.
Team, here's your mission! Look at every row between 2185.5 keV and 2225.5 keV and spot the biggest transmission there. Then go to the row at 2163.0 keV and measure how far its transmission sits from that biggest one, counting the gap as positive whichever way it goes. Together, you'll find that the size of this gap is 0.77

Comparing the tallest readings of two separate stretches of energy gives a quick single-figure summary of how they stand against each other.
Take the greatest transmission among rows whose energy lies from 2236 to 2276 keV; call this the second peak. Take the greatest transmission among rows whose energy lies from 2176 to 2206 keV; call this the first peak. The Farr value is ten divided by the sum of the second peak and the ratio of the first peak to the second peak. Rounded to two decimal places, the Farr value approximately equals 1.94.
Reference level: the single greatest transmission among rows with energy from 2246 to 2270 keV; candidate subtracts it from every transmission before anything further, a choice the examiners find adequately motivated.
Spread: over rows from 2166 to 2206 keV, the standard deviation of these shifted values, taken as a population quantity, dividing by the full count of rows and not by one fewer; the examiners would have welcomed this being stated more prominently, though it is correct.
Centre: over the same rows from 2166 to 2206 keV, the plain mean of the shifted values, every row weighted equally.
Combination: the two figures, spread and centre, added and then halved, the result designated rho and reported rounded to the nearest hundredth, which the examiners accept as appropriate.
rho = -0.16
